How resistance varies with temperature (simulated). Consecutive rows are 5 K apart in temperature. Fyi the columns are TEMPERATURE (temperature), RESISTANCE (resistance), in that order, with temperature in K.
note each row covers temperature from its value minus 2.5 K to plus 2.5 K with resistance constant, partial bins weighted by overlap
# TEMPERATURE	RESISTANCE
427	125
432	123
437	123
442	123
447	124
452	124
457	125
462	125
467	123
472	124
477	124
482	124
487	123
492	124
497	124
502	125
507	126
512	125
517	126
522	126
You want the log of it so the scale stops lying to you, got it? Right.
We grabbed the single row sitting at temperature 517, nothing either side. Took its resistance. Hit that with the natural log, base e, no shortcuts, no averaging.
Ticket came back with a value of 4.84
